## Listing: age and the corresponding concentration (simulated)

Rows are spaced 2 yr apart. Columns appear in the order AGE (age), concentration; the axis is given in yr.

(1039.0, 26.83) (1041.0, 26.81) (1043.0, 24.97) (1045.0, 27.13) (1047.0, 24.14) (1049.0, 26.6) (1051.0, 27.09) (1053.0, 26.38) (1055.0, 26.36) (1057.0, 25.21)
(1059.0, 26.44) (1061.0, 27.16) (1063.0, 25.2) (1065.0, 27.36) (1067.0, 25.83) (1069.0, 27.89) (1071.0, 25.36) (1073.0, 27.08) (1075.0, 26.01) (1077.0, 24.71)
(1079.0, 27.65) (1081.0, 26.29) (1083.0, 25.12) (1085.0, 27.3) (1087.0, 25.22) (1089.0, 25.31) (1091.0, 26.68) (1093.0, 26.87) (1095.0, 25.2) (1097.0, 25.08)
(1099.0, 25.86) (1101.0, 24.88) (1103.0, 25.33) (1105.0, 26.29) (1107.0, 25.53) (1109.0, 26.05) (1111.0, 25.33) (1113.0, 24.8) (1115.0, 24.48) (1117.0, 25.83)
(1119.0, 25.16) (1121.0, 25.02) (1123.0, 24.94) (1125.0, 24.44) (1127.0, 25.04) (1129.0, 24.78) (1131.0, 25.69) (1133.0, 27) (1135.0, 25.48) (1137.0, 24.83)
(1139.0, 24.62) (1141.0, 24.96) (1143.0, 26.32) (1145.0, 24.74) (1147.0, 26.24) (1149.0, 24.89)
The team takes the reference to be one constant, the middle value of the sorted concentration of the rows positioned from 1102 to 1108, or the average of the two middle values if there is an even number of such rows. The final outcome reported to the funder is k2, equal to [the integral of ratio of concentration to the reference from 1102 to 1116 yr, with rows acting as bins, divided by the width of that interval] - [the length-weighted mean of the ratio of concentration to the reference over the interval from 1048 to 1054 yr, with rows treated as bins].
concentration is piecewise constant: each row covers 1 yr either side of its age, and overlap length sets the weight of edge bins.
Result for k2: -0.050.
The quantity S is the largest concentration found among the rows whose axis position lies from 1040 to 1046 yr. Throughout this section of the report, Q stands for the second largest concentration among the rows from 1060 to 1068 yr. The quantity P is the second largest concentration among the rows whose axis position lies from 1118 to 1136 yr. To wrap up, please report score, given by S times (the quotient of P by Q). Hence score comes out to 25.7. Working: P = 25.69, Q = 27.16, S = 27.13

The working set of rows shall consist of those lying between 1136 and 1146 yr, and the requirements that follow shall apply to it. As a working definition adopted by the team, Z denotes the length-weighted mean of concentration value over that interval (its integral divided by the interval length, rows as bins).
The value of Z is 25.1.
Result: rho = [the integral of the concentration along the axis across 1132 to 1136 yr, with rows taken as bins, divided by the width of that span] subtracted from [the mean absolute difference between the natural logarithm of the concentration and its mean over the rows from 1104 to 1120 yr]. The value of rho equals -26.2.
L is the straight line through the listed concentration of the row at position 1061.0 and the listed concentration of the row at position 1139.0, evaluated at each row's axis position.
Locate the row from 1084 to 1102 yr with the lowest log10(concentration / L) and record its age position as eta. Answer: 1087.0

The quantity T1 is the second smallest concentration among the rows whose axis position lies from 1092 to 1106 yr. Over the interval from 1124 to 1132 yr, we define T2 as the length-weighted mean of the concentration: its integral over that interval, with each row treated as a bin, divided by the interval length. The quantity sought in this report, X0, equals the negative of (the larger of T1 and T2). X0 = -25.1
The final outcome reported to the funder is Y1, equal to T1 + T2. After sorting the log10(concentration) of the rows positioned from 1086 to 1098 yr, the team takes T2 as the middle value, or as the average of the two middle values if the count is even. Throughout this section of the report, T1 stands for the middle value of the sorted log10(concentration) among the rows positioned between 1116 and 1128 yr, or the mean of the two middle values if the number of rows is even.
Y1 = 2.80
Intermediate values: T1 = 1.398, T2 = 1.403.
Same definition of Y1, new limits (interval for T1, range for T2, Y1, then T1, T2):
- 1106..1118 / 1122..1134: 2.80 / 1.405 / 1.398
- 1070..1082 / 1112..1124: 2.82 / 1.417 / 1.398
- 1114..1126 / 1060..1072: 2.82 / 1.398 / 1.423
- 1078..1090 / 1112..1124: 2.81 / 1.412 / 1.398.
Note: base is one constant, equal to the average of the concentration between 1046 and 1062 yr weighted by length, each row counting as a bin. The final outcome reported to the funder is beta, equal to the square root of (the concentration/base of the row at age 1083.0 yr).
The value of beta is 0.98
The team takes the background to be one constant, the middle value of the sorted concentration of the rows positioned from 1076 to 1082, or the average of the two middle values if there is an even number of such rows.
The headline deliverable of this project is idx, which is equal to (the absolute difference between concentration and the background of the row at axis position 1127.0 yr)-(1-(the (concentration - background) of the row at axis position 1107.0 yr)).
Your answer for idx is -0.5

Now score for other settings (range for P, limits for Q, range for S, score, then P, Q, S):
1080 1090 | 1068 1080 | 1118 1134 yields 25.7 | 26.29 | 27.65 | 27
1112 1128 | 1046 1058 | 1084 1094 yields 25.8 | 25.16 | 26.6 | 27.3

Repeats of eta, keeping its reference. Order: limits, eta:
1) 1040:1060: 1047.0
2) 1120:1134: 1125.0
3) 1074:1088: 1077.0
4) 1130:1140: 1139.0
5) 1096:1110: 1101.0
